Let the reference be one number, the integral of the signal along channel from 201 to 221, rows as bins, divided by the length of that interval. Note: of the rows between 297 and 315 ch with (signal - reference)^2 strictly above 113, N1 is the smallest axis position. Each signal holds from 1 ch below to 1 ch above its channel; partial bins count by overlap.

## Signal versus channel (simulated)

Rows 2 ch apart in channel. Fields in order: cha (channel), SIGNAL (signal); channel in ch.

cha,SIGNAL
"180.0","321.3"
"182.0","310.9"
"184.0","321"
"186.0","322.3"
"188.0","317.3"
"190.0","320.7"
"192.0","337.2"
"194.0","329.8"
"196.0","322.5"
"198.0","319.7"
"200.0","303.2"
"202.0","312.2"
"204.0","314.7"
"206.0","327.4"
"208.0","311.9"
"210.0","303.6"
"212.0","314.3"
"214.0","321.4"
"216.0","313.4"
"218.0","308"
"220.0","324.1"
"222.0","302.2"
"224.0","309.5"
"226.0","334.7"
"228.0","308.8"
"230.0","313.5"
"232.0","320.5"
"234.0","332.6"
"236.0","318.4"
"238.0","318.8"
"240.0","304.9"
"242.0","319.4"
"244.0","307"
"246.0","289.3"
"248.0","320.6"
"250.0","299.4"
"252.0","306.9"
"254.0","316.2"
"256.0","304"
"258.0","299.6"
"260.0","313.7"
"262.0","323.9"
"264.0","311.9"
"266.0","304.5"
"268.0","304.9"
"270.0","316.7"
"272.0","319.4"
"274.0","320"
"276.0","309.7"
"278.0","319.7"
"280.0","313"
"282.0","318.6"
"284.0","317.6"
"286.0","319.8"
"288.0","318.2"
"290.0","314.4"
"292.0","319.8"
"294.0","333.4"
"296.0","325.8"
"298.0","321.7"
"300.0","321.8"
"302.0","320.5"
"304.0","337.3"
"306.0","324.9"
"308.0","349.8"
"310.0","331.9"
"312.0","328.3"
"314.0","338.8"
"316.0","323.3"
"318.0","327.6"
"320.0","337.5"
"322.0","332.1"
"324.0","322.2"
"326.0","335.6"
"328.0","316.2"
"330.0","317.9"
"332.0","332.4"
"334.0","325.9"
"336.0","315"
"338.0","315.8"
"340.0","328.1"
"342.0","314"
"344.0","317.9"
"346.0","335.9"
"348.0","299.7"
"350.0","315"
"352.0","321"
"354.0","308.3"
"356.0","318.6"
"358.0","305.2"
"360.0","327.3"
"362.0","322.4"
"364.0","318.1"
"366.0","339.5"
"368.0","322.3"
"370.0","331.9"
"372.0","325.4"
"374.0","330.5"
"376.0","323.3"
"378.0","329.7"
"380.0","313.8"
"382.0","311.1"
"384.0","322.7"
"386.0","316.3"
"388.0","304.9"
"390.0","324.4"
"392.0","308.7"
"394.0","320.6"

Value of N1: 304.0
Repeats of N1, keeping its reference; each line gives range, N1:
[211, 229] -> 222.0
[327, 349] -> 332.0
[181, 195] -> 192.0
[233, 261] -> 234.0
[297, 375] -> 304.0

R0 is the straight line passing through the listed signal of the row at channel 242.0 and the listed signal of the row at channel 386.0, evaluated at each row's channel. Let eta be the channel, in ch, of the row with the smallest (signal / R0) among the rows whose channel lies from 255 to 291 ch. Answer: 258.0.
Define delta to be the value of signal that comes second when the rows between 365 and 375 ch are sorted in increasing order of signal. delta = 325.4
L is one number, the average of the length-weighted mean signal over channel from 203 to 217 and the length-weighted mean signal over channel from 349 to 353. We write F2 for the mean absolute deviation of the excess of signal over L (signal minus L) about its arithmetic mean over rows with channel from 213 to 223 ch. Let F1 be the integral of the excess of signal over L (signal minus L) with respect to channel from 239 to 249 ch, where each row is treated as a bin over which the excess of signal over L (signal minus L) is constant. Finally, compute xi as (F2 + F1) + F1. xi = -160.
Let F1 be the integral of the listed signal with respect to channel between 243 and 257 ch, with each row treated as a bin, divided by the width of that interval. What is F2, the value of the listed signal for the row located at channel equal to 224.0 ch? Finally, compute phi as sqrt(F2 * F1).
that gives 308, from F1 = 306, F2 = 309.5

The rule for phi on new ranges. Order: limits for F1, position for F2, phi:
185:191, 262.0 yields 322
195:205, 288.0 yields 316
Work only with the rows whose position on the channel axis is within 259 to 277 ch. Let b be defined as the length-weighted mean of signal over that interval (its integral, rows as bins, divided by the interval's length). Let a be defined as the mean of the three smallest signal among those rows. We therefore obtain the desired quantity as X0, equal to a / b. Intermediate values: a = 306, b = 314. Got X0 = 0.976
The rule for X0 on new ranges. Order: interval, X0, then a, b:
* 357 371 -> 0.973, 315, 324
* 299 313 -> 0.975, 322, 331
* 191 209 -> 0.966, 309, 320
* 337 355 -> 0.969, 307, 317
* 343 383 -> 0.949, 304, 321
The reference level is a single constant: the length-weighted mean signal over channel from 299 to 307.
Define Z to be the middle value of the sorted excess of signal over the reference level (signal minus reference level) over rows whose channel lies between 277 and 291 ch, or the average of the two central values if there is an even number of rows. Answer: -7.9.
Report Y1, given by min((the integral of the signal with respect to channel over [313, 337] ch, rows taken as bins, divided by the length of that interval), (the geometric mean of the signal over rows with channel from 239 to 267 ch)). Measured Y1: 309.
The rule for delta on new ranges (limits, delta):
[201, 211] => 311.9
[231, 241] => 318.4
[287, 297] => 318.2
